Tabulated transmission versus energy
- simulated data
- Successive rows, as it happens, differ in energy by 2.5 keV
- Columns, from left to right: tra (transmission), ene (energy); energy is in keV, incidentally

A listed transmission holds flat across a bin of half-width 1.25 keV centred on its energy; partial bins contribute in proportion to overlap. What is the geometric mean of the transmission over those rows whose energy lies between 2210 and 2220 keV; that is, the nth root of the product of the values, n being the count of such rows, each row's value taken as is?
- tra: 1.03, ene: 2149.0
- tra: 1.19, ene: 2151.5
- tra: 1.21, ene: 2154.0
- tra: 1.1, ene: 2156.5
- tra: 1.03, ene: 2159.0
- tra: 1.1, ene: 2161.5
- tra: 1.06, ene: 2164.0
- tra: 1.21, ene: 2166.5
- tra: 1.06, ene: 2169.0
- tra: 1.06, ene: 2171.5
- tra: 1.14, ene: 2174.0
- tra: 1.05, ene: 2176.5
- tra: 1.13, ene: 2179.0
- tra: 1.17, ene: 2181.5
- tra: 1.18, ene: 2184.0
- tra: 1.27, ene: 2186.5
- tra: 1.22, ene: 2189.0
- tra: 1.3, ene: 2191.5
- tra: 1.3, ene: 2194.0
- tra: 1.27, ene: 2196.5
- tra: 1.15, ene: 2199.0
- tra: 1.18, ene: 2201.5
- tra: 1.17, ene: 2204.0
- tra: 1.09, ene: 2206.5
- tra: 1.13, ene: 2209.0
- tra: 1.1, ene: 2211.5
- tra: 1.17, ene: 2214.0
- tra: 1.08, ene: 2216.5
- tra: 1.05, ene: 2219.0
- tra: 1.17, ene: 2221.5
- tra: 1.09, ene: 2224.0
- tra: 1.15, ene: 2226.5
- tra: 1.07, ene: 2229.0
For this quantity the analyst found 1.10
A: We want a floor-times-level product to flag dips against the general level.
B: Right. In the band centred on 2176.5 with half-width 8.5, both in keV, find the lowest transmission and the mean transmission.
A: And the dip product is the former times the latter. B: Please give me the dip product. 1.17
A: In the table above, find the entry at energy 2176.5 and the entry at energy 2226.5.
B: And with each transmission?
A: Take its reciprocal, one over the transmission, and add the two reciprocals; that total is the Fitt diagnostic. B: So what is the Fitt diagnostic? 1.82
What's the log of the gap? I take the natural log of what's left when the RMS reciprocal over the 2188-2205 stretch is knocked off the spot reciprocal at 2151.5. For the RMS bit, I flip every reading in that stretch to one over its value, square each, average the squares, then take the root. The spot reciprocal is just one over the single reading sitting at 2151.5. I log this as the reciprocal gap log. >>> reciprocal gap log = -3.8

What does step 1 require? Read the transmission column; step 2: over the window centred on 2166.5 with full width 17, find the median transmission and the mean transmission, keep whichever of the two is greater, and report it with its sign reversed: -1.09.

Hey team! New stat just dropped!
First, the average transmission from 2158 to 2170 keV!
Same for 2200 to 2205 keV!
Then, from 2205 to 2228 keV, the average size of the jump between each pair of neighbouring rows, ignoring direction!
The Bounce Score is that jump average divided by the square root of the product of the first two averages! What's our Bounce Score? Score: 0.057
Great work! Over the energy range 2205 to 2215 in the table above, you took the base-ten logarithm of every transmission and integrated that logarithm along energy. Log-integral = 0.50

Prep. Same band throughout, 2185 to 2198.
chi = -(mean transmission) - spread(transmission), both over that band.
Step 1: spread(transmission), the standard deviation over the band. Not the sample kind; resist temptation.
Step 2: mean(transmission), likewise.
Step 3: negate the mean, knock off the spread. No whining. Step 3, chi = -1.30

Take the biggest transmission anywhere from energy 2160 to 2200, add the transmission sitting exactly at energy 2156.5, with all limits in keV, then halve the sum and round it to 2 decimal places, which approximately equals 1.20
